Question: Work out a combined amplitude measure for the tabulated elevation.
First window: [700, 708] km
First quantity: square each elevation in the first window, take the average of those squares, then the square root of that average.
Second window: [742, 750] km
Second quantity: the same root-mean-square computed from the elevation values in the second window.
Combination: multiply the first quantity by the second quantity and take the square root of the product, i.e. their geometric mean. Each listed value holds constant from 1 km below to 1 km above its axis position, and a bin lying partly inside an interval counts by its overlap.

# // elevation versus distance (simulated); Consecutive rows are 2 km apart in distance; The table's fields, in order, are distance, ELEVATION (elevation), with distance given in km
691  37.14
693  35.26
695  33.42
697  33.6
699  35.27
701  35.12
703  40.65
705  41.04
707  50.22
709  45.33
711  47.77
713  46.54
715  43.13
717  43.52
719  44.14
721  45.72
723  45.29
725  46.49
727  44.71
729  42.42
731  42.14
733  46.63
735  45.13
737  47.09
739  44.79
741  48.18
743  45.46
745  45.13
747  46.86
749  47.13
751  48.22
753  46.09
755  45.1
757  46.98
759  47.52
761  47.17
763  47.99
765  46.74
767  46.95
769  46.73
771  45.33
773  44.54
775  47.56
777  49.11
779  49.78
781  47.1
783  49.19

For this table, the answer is 44.1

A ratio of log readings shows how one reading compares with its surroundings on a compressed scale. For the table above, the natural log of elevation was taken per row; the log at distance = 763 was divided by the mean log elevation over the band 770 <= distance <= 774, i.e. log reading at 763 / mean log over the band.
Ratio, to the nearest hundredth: 1.02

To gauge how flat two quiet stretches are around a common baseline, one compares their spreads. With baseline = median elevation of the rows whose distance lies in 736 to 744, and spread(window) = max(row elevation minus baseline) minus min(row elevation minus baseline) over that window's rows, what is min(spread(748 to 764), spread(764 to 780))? 3.1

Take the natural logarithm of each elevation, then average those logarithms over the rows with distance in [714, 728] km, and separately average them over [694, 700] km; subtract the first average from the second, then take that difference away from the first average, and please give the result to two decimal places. 4.07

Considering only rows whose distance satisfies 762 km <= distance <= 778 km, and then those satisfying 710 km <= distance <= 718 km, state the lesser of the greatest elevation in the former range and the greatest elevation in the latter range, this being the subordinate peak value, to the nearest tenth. 47.8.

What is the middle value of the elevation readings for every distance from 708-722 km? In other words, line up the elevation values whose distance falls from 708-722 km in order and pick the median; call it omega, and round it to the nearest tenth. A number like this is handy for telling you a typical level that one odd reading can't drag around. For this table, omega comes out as 45.3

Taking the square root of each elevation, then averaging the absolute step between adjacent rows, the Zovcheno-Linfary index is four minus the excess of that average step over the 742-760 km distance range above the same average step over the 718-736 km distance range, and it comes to 4.04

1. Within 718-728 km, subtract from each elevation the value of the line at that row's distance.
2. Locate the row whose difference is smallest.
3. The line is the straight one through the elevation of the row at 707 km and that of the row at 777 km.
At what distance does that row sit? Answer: 719 km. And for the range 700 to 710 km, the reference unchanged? 701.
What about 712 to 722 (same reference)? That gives 715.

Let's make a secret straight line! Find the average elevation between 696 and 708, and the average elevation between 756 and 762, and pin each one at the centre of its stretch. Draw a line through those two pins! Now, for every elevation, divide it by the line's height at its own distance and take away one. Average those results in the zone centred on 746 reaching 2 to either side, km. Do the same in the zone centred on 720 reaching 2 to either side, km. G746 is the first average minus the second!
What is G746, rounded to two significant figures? -0.062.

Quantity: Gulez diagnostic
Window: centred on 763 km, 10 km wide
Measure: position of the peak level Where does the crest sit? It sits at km 763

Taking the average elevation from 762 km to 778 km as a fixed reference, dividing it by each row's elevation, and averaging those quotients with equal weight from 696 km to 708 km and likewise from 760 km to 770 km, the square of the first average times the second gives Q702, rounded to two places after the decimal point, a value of 1.47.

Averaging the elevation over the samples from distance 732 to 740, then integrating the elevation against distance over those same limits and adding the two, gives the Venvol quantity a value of 413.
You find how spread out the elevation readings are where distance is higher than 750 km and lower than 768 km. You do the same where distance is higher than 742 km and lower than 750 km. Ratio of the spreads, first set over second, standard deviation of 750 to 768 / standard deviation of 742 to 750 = 1.0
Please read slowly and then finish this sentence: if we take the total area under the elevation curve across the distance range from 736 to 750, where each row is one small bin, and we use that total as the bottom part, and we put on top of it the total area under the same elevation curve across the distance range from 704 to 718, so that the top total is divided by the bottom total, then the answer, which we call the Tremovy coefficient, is 0.98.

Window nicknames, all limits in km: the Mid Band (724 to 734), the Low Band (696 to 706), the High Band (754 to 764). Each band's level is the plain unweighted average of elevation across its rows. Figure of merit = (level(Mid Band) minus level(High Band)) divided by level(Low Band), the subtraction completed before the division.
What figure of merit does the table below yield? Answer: -0.067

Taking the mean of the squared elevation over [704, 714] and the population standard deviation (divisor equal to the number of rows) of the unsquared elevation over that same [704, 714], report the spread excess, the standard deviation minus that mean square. -2139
